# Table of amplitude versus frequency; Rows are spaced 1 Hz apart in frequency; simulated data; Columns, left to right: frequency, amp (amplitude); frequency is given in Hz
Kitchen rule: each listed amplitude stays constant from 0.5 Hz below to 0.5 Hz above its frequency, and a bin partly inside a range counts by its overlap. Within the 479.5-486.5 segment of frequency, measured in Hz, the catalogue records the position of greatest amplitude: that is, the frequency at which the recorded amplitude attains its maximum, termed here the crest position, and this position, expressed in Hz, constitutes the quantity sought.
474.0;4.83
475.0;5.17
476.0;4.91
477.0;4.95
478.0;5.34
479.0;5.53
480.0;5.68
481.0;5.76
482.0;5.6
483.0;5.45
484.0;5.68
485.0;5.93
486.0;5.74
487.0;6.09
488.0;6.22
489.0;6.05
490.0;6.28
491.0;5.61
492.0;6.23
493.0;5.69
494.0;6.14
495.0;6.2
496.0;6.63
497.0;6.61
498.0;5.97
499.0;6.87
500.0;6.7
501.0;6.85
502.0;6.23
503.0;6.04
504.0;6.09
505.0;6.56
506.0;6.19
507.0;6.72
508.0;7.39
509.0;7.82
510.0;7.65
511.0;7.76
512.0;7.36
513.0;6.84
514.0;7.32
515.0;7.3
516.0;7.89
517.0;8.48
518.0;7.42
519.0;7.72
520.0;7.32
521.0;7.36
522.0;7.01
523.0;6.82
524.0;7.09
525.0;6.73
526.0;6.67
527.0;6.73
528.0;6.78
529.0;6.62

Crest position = 485.0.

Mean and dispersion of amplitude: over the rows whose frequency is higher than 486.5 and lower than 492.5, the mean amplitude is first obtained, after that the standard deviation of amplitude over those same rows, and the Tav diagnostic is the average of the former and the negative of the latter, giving 2.9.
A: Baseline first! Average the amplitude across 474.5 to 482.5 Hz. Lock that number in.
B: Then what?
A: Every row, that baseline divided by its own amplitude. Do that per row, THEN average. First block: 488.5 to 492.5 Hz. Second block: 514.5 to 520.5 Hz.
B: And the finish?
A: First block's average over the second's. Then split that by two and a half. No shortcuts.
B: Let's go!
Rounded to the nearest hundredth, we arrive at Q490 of 0.51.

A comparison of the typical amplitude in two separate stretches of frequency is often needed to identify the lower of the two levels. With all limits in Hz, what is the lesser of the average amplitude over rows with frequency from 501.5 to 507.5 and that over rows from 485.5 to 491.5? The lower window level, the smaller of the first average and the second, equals 6.00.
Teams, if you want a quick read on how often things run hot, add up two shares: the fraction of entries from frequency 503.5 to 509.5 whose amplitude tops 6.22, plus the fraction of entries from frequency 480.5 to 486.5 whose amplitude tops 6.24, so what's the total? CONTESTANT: 0.67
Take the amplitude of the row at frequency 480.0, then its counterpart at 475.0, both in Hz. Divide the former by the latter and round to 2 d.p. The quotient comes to 1.10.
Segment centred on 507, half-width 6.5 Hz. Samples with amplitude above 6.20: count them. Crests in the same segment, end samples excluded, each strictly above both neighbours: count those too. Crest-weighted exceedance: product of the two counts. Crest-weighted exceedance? 30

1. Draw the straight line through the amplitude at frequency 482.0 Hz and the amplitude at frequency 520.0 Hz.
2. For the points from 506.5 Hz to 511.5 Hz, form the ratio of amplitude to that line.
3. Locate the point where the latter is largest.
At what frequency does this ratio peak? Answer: 509.0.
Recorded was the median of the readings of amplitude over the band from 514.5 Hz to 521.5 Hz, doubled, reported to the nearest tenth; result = 14.8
